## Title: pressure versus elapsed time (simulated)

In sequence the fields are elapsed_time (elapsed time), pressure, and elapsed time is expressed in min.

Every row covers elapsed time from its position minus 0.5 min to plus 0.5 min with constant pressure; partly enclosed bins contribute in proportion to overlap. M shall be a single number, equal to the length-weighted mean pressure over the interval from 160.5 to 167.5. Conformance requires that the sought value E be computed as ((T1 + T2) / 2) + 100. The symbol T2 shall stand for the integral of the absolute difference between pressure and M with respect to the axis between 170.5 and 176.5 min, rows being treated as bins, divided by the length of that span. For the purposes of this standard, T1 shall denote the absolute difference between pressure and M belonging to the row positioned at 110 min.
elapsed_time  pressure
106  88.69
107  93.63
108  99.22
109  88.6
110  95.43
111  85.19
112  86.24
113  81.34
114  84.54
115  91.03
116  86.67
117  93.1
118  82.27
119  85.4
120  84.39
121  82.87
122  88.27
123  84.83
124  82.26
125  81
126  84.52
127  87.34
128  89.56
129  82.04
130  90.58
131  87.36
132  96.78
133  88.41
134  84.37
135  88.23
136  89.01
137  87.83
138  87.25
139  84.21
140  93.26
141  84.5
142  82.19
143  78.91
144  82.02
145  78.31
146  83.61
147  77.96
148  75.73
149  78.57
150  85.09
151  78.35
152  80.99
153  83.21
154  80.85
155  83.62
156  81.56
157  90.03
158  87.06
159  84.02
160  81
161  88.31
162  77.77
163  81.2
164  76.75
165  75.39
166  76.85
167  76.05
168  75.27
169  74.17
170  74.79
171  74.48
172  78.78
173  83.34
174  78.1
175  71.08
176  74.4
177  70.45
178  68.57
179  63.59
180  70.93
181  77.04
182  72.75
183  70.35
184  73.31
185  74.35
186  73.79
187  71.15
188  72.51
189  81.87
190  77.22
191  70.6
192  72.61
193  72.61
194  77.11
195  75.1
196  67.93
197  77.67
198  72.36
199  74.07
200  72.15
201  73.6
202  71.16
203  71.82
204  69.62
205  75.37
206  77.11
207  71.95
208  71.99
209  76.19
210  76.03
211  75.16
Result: 110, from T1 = 16.5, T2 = 3.7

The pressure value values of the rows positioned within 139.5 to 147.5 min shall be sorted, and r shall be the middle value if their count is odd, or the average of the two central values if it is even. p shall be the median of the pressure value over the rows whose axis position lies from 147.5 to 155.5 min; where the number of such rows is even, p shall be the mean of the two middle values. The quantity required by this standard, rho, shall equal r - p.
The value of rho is 1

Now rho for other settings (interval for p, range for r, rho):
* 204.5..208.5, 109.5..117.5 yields 13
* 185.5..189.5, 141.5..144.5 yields 9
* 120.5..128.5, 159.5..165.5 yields -5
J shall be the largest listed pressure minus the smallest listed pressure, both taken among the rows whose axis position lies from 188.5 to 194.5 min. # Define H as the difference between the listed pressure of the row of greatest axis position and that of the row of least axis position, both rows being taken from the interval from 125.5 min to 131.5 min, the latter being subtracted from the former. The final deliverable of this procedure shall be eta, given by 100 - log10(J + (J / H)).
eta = 98.8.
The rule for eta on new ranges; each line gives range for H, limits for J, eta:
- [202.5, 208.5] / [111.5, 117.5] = 98.1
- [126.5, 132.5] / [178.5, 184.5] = 98.8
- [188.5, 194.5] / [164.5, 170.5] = 99.7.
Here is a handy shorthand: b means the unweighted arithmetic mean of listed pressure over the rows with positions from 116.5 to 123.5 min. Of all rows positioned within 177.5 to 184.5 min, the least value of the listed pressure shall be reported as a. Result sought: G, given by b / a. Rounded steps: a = 63.59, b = 86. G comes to 1.35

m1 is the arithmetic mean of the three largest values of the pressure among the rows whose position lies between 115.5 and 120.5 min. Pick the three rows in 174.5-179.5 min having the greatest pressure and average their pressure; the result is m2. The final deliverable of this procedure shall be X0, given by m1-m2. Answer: 16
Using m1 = 88.4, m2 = 72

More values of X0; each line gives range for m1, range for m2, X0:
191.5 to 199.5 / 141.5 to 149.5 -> -6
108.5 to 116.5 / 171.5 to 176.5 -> 12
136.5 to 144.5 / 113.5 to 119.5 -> -1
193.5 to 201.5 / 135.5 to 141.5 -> -13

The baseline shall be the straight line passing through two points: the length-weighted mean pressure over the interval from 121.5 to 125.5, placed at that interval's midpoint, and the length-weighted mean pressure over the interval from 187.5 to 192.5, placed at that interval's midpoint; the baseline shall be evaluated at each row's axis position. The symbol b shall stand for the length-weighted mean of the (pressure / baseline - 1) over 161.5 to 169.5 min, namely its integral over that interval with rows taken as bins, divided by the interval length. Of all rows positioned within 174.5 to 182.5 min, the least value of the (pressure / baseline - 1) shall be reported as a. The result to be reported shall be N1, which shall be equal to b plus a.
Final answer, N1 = -0.19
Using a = -0.168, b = -0.021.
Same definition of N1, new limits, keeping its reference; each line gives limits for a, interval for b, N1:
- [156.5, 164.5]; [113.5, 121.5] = -0.01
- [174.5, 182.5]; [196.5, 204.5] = -0.18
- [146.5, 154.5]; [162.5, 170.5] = -0.09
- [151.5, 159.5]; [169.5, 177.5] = -0.01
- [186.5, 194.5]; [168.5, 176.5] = -0.07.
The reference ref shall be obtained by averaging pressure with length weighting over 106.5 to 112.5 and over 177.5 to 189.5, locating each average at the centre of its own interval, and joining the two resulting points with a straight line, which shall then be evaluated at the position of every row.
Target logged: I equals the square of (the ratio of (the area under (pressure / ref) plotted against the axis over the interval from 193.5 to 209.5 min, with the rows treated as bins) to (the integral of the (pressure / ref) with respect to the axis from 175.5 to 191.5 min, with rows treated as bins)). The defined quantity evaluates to 1.16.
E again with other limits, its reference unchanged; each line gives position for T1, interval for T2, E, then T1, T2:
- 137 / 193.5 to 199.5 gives 107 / 8.9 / 4.9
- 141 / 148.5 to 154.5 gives 104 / 5.6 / 2.6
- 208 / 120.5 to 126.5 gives 106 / 6.9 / 5.1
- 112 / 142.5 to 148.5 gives 105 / 7.3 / 2.1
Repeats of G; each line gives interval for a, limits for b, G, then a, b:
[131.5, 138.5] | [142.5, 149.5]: 0.94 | 84.37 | 79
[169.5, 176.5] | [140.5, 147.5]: 1.14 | 71.08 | 81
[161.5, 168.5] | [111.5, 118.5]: 1.15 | 75.27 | 86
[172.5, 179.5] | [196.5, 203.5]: 1.15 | 63.59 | 73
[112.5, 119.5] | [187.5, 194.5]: 0.92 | 81.34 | 75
